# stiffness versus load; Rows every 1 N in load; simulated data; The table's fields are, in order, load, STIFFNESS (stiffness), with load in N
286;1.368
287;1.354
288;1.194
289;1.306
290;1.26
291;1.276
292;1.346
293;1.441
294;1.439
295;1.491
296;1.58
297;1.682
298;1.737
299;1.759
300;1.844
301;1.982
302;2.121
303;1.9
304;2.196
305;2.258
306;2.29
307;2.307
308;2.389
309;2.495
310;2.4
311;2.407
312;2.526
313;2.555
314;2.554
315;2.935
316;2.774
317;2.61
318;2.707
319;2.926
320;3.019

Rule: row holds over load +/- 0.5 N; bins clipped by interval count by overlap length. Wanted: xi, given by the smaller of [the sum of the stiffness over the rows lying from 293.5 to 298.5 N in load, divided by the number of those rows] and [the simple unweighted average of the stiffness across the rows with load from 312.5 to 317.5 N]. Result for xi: 1.59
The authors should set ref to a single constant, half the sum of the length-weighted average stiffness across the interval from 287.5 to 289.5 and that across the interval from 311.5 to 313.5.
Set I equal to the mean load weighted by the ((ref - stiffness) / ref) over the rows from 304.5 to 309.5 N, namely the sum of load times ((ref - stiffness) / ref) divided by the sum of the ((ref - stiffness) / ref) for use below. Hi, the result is 307.3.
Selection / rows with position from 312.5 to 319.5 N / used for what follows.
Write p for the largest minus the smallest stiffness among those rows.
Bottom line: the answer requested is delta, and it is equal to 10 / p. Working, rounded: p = 0.38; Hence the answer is 26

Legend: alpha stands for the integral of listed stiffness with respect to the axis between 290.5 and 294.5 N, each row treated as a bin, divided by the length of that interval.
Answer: 1.4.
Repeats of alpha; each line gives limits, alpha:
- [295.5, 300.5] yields 1.7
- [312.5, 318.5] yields 2.7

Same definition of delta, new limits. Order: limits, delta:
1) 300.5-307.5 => 25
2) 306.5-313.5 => 40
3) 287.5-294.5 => 40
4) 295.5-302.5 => 18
